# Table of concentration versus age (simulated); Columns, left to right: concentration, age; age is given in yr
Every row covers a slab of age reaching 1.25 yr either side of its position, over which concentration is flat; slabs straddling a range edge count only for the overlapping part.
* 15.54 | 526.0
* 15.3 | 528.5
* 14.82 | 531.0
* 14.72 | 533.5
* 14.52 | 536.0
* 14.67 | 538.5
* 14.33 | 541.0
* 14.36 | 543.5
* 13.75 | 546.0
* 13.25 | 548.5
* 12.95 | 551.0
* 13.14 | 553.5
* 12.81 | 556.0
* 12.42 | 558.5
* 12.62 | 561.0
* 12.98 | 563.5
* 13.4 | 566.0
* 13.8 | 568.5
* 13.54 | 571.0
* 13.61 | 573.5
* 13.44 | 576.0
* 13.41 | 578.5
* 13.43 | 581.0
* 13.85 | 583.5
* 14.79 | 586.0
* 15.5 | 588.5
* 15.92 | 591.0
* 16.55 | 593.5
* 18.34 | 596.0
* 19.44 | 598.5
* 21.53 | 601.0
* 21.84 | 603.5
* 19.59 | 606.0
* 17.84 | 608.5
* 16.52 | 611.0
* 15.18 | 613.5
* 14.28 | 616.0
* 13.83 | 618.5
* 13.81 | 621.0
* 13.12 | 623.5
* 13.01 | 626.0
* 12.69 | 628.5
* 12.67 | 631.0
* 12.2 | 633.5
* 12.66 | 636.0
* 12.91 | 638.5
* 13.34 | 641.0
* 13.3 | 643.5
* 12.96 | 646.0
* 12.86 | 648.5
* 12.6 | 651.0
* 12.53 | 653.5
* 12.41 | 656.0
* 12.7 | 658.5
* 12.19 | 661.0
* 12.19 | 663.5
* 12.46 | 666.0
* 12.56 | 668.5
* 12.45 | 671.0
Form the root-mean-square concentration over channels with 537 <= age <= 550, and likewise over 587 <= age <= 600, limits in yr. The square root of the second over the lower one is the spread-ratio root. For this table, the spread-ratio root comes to 1.11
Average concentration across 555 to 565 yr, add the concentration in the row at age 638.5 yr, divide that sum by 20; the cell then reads 1.28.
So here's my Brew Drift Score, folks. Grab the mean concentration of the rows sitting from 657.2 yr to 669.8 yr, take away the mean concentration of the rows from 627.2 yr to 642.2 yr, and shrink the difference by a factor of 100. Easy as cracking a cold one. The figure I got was -0.003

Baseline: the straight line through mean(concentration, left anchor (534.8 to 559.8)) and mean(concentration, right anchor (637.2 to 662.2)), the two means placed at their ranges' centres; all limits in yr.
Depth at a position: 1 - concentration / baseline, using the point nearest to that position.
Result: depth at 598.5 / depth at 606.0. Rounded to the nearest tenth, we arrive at 1.0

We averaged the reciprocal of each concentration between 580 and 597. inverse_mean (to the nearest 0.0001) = 0.0652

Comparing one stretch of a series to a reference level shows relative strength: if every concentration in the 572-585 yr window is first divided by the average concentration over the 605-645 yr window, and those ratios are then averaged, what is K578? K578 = 0.96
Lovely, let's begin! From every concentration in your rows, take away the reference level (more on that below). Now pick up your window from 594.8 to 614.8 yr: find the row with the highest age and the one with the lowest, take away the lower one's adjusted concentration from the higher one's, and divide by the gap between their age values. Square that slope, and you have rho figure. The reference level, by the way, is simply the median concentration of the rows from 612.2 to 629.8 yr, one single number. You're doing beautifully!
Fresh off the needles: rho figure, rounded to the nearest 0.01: 0.03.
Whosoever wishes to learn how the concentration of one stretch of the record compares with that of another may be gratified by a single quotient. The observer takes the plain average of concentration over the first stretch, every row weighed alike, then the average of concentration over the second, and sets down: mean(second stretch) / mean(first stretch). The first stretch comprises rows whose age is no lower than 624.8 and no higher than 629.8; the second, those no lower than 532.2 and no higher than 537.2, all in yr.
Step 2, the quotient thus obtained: 1.14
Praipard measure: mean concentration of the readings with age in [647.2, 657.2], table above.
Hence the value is 12.6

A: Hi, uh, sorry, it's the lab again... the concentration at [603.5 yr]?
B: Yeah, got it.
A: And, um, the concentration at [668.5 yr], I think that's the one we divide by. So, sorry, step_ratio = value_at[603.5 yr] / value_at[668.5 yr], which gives 1.74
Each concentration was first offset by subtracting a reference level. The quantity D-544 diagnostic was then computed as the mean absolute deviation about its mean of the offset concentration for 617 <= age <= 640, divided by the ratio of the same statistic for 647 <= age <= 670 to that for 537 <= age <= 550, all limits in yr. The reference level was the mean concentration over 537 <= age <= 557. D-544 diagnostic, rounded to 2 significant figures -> 1.1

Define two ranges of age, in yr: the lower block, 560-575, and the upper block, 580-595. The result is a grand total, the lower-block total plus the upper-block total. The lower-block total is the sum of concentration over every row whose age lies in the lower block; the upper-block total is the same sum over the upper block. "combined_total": 170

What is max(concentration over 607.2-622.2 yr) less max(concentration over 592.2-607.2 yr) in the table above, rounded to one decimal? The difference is -4.0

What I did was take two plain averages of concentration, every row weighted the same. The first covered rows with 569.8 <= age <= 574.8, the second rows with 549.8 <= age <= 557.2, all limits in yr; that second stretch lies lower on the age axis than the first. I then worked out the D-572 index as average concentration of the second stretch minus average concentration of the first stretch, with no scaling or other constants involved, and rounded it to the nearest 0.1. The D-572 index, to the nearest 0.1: -0.6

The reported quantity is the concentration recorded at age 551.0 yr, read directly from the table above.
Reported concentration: 12.95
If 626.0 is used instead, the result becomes 13.01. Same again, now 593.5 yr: 16.55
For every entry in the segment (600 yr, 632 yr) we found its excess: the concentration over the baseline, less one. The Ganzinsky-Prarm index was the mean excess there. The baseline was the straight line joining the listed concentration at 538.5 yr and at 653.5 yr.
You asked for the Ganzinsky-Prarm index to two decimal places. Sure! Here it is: 0.19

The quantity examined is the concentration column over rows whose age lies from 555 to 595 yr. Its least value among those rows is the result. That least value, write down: 12.42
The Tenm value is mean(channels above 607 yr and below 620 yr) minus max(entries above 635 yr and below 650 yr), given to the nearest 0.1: 2.2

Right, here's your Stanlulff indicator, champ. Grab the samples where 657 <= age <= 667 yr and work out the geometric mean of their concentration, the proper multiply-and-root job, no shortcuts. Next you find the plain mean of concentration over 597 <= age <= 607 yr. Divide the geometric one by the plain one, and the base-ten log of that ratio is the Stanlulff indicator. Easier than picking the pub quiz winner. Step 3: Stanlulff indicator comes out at -0.22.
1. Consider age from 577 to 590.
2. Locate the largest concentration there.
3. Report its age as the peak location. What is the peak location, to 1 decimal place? 588.5 yr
